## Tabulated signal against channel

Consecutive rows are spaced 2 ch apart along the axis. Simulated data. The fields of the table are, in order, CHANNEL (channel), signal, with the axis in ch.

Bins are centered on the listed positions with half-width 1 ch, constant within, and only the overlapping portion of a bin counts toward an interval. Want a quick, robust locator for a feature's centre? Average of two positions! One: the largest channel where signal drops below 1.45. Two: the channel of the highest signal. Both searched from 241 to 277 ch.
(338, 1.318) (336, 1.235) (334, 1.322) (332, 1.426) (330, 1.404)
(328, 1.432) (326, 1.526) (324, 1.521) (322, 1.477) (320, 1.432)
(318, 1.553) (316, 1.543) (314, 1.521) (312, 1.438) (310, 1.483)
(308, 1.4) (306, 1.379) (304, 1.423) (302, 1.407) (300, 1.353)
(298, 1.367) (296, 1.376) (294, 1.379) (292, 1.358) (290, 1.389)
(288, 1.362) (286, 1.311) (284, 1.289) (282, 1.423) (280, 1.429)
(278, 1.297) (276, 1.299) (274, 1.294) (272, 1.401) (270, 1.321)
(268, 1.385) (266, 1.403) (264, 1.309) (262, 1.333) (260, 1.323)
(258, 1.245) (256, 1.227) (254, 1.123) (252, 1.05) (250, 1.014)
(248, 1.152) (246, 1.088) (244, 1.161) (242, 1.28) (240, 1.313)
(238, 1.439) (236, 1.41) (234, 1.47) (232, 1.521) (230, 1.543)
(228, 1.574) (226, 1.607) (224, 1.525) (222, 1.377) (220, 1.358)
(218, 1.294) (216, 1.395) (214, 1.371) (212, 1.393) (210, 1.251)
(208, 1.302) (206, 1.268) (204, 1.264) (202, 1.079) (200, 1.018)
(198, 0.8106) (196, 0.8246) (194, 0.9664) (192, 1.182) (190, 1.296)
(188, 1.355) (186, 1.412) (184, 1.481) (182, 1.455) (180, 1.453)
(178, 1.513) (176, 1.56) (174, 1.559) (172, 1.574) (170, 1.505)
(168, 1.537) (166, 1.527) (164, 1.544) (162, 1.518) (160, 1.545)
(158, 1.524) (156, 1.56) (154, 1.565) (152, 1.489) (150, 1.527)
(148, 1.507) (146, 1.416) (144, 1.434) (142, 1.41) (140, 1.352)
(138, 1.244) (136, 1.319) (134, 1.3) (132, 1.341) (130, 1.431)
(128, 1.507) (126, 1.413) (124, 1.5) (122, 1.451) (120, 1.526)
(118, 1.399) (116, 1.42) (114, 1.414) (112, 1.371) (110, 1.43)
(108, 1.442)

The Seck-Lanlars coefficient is 271 ch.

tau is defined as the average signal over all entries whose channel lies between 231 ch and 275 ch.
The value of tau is 1.28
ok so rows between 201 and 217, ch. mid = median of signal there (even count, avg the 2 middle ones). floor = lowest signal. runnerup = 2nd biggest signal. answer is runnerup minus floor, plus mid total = 1.60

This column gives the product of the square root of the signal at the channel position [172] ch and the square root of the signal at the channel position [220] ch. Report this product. 1.46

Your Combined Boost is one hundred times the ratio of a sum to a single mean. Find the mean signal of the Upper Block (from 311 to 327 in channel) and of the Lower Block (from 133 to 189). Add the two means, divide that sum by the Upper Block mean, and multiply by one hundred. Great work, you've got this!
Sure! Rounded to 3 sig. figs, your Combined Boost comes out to 198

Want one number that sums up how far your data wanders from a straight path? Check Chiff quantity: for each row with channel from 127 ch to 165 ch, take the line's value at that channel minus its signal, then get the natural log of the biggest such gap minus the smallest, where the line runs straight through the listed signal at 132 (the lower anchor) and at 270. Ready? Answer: -1.13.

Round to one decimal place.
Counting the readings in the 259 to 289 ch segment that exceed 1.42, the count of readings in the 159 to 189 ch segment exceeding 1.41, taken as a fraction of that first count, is 7.0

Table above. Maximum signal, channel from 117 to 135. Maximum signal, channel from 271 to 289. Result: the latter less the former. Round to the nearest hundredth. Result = -0.10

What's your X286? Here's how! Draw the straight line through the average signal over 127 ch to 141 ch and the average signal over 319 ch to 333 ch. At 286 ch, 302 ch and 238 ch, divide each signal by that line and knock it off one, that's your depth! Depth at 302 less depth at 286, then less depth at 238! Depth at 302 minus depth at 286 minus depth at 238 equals 0.0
